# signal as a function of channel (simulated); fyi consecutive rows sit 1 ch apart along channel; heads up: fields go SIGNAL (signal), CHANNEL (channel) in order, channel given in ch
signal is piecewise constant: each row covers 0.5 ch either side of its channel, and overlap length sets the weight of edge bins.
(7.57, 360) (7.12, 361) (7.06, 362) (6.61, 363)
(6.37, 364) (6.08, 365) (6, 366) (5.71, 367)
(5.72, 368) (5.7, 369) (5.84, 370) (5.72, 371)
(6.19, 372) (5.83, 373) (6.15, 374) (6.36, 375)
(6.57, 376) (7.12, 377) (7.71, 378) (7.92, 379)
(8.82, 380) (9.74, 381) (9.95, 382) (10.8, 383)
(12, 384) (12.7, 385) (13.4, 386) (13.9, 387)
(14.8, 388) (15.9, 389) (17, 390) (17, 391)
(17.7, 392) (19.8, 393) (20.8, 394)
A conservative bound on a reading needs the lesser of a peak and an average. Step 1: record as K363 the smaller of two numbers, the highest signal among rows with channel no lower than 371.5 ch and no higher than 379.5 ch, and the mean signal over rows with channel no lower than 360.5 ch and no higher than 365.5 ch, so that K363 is 6.6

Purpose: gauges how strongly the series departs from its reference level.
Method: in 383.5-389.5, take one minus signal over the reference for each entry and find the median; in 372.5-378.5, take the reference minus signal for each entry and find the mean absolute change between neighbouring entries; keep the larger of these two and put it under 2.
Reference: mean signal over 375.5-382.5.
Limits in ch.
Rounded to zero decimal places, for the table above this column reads 5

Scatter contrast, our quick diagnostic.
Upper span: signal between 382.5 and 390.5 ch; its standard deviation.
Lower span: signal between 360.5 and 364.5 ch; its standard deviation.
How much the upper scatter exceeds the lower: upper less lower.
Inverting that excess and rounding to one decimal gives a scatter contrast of 0.6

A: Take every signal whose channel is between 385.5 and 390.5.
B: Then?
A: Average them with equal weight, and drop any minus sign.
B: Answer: 15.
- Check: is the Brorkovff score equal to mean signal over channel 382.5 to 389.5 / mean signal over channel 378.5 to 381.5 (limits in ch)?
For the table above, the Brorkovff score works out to 1.5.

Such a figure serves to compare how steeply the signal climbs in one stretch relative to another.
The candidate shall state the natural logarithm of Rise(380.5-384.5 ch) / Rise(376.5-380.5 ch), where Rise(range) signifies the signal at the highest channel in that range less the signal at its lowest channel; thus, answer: 0.3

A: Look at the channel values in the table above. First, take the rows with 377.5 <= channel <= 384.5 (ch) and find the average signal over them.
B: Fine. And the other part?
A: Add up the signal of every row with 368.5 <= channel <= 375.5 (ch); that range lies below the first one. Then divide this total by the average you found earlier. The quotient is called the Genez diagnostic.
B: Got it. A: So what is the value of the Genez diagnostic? 4.4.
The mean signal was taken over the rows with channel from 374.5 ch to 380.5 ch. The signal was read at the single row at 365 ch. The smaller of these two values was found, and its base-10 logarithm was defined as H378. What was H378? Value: 0.784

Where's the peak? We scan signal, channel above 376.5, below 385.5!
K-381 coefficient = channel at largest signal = 385 ch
